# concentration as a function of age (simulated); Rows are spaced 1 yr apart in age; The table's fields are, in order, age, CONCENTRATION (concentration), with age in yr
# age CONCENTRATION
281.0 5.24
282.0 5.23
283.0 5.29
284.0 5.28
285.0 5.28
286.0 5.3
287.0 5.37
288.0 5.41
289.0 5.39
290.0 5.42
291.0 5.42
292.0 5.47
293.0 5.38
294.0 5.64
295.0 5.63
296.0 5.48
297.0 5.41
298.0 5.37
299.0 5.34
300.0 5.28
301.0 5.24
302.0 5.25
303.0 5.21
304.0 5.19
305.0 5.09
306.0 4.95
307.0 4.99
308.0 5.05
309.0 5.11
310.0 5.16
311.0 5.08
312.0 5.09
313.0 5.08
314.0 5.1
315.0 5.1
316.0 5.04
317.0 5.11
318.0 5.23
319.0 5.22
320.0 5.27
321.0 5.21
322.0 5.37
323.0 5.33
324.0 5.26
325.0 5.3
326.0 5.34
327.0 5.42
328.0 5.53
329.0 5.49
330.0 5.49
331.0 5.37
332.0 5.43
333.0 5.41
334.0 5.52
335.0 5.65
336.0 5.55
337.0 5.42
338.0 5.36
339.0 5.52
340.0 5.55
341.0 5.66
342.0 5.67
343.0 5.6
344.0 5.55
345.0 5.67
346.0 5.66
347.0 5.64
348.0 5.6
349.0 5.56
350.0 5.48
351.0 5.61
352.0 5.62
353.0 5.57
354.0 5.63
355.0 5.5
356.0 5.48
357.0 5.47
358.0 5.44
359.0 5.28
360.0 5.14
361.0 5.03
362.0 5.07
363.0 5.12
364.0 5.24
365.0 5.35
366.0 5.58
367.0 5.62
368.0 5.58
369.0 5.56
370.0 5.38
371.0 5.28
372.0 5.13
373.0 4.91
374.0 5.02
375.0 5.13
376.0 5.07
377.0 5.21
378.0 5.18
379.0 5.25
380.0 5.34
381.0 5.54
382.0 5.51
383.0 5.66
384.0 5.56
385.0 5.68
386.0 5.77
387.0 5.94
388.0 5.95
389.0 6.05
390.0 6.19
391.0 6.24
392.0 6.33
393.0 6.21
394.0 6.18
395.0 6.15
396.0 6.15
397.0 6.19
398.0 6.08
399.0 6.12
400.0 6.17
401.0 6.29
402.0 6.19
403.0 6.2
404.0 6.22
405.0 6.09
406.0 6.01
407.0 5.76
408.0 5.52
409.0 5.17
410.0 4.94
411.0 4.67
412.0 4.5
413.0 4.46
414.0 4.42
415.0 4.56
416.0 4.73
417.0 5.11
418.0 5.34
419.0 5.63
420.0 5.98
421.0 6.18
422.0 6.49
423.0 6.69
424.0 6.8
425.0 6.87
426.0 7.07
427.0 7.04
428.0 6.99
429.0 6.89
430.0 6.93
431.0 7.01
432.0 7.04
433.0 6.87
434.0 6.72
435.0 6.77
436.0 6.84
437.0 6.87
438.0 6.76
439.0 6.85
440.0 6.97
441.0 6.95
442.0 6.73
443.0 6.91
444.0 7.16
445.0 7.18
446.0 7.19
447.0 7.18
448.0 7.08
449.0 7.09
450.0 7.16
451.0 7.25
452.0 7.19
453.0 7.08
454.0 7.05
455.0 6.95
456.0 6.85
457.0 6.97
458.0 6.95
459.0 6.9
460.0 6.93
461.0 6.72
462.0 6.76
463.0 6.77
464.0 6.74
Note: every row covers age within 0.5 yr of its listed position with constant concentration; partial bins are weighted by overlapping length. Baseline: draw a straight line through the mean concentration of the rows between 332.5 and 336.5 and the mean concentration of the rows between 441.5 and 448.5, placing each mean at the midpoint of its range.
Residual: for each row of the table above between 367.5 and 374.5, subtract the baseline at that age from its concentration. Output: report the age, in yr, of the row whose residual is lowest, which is 373.0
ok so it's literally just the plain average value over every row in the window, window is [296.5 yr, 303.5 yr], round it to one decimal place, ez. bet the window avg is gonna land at 5.3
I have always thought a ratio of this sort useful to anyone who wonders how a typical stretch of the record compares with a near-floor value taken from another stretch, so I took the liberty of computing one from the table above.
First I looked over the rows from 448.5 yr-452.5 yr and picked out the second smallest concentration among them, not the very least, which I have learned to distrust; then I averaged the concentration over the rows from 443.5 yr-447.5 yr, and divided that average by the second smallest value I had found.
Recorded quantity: 1.00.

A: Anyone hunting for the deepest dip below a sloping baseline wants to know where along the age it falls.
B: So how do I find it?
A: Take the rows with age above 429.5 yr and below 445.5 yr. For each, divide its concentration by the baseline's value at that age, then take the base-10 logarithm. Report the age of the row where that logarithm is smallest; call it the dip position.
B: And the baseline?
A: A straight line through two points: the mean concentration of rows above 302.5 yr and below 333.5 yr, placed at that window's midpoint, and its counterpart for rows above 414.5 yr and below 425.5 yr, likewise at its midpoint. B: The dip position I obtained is 442.0 yr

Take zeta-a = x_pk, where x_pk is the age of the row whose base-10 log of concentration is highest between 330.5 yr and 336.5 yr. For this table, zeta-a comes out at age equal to 335.0 yr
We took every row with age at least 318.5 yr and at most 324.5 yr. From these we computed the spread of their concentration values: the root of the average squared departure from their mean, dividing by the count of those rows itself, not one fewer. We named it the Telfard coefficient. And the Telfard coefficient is 0.057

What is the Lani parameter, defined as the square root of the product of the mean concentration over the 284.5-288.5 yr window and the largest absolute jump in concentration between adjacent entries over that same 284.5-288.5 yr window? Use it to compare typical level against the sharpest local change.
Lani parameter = 0.61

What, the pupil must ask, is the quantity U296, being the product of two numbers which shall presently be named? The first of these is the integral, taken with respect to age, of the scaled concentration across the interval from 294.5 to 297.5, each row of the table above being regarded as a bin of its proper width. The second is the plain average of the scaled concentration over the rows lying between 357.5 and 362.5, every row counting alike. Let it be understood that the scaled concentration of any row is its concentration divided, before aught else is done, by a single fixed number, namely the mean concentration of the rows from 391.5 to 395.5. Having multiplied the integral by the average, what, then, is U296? 2.2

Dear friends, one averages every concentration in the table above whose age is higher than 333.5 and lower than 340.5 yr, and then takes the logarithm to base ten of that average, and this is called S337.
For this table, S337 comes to 0.741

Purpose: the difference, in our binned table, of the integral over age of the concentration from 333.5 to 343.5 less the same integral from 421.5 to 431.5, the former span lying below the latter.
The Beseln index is -13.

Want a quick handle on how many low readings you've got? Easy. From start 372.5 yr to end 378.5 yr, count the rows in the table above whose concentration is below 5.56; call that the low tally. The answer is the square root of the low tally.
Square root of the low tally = 2.45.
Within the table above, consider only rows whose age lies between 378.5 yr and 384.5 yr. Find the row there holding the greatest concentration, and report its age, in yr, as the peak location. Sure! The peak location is 383.0 yr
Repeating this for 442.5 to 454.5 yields 451.0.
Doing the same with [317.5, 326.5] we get 322.0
